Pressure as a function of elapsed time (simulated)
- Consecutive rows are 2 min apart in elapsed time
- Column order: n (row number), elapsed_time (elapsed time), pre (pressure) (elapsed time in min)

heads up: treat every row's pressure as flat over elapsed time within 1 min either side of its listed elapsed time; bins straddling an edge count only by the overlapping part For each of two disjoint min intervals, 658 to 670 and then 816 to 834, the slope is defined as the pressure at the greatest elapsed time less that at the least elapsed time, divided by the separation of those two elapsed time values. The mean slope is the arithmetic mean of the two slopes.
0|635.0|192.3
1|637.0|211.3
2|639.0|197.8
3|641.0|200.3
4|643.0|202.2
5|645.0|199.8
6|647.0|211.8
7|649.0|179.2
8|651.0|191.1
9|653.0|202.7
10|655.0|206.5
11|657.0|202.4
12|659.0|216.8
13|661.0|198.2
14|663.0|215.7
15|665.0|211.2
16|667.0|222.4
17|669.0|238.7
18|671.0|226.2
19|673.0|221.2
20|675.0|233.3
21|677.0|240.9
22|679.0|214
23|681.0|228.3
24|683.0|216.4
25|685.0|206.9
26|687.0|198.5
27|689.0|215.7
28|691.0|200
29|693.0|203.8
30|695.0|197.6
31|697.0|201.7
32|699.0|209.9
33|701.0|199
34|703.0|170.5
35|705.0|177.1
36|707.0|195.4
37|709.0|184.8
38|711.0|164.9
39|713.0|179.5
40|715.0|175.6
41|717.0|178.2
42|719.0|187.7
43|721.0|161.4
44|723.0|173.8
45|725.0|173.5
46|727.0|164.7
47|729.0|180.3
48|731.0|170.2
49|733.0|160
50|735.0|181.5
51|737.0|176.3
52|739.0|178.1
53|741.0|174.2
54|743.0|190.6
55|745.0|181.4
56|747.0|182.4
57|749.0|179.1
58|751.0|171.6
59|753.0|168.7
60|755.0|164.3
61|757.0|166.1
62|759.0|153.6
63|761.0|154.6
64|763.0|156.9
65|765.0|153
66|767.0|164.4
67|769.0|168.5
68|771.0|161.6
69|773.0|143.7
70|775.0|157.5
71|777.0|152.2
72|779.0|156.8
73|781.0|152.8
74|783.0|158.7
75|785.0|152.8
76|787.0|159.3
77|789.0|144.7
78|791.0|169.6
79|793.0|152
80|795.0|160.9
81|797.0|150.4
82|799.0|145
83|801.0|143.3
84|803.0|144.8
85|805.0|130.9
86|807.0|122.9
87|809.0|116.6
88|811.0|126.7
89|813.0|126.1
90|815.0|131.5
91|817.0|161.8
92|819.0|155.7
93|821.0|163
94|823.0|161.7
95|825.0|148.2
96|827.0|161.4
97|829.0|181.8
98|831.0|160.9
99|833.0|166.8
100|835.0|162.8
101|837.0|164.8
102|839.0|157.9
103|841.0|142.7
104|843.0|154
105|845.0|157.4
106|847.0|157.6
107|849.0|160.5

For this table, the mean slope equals 1.25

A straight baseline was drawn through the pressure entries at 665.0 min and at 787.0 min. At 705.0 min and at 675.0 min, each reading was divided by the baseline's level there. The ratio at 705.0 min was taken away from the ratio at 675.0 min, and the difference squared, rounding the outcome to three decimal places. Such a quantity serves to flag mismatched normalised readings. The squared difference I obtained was 0.046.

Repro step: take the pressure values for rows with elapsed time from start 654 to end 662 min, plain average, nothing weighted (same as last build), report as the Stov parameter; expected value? 206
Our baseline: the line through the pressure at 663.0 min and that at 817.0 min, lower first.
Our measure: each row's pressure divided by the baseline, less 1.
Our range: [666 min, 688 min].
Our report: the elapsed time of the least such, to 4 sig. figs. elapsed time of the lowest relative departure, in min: 687.0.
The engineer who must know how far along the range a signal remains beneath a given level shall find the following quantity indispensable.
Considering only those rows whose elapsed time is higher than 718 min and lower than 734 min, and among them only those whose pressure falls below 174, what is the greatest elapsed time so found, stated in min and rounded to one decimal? 733.0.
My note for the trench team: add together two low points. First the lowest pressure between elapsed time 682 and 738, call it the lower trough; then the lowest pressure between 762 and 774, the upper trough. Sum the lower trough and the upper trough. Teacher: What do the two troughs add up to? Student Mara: 304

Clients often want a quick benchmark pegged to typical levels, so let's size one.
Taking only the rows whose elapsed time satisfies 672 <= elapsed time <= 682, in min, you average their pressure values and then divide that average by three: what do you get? 76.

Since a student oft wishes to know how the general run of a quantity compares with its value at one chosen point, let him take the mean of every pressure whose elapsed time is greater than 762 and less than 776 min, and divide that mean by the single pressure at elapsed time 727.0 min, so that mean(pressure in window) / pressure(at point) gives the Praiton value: 0.96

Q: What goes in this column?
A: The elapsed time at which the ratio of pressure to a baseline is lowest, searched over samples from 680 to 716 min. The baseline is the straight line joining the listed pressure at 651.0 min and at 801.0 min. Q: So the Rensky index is 711.0 min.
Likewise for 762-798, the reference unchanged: 773.0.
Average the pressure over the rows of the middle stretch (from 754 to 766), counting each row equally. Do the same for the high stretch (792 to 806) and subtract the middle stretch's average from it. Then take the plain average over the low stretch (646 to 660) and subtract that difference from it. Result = 213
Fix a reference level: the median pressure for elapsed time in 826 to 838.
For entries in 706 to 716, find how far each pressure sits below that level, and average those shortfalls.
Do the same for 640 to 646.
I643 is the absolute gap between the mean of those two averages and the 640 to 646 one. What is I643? 10.4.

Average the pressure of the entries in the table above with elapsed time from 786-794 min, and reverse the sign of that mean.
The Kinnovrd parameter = -156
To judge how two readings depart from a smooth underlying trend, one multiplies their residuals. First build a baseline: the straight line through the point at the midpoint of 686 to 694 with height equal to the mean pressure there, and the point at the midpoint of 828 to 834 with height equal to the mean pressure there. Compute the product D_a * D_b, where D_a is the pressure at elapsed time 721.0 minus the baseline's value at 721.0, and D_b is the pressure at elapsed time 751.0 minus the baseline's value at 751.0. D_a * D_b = 635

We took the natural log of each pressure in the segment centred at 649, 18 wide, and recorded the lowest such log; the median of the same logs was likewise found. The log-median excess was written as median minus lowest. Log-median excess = 0.12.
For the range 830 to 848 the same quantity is 0.10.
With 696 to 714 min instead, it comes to 0.11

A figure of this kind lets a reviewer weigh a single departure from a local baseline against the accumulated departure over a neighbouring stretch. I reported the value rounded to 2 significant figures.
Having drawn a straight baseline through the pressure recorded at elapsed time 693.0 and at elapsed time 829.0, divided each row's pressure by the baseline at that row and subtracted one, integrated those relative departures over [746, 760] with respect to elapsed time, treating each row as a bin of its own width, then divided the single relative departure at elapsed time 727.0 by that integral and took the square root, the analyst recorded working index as 0.31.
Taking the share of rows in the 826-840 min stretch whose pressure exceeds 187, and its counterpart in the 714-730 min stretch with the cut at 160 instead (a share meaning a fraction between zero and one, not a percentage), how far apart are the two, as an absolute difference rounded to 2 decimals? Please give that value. 1.00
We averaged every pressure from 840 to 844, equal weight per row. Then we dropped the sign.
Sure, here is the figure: 148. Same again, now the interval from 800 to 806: 140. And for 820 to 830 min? 163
